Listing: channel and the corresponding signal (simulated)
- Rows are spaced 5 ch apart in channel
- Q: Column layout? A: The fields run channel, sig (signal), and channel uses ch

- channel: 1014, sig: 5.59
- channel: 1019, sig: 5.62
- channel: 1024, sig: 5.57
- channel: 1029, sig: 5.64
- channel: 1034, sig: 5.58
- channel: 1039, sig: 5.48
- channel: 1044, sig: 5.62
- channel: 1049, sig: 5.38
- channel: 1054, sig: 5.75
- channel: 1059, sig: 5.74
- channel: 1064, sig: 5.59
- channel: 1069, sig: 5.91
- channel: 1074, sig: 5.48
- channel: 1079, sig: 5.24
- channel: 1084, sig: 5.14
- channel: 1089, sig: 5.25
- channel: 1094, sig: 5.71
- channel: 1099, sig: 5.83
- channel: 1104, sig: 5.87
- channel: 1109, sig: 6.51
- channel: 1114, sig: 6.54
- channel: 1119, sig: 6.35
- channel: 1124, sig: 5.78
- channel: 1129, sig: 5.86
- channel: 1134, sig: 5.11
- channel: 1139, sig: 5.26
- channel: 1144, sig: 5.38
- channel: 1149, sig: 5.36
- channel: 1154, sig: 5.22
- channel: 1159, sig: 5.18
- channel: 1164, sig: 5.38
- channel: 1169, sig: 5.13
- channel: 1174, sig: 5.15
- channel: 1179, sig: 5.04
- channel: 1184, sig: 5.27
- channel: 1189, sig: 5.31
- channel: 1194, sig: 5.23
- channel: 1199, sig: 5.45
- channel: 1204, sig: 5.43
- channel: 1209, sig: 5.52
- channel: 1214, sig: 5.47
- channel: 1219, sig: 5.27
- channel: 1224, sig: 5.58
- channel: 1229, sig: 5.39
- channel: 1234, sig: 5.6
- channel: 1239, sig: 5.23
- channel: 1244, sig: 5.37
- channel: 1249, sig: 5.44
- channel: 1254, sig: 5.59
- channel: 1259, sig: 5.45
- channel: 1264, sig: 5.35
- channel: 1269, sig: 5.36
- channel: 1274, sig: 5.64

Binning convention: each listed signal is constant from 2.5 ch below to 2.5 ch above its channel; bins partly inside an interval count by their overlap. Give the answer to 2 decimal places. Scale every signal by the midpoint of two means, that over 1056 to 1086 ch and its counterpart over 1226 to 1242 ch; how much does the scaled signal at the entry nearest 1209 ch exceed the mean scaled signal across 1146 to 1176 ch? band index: 0.05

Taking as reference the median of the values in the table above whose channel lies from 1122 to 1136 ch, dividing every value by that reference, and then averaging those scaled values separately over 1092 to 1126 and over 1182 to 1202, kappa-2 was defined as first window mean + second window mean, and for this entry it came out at 1.97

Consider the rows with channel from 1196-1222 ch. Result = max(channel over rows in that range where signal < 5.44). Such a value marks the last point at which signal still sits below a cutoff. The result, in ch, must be 1219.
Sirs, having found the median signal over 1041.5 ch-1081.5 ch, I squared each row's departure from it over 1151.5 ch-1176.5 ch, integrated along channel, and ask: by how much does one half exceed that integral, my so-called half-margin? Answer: -3.6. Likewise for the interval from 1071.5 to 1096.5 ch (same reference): -2.0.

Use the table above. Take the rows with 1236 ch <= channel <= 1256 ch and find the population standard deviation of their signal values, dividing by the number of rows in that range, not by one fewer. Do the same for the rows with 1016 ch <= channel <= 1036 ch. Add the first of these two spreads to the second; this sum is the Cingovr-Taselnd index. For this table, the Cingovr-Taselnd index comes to 0.16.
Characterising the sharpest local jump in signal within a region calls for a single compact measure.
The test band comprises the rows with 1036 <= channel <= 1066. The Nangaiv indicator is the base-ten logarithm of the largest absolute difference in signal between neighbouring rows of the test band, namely -0.43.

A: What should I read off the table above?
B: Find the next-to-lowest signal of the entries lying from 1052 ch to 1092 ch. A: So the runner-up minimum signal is 5.24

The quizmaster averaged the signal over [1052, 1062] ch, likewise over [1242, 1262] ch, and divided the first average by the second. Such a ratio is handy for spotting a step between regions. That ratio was 1.05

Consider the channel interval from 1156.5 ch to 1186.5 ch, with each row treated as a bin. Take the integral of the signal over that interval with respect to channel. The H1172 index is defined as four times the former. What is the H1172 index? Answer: 623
